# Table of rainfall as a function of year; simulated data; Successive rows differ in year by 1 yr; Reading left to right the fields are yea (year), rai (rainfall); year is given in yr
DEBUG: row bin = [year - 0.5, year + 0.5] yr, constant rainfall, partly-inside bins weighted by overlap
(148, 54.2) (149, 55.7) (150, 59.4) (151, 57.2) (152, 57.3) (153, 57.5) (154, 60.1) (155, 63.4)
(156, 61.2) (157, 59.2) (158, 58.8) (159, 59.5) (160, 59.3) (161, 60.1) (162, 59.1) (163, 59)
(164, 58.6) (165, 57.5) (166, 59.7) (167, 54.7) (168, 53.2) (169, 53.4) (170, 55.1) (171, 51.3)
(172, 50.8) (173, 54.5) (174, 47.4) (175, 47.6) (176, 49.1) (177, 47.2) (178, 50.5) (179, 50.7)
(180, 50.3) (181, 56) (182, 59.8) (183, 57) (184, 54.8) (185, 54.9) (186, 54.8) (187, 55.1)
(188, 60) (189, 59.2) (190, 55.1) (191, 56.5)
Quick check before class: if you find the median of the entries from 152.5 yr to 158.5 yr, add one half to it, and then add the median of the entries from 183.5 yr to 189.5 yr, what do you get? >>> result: 115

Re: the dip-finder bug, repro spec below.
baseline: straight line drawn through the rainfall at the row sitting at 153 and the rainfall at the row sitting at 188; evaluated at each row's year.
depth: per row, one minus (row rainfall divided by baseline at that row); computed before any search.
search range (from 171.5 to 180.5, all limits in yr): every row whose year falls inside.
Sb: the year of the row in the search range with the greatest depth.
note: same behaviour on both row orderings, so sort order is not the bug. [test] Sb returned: 177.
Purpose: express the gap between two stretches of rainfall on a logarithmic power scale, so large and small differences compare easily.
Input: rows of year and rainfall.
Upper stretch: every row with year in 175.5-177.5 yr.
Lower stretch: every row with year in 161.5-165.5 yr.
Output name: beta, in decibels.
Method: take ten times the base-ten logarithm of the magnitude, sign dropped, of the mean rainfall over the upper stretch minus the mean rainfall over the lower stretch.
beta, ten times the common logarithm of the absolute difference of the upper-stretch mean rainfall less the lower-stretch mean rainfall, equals 10.2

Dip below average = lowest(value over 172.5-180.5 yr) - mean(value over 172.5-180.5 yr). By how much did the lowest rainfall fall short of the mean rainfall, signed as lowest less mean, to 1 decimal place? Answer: -2.5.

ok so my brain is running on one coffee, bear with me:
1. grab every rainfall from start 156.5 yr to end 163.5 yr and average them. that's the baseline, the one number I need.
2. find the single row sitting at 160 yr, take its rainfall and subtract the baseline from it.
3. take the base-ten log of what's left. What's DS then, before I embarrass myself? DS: -1.8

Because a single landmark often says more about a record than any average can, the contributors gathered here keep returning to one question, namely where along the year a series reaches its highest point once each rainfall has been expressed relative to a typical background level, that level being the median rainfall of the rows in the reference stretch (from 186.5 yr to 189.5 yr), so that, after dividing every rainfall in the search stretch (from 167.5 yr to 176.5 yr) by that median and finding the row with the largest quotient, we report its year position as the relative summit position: 170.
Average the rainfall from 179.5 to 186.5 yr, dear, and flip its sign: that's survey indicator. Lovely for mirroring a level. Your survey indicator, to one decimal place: -55.4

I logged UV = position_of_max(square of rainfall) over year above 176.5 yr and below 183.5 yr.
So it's 182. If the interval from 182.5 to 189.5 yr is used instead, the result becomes 188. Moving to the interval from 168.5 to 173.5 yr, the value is 170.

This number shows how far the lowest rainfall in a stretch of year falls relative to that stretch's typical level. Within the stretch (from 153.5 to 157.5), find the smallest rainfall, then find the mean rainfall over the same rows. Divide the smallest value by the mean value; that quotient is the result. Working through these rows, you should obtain 0.97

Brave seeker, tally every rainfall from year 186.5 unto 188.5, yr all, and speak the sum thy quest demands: 115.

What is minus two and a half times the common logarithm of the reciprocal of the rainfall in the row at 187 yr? 4.35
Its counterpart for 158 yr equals 4.42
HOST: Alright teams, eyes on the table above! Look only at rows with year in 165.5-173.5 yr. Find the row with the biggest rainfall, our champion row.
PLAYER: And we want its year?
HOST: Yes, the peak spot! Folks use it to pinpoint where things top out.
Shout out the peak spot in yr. 166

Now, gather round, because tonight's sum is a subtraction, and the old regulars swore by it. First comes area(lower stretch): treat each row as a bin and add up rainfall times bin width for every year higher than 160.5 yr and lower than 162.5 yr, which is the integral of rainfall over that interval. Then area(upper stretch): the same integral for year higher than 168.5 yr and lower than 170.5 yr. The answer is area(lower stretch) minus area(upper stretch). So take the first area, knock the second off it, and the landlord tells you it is 11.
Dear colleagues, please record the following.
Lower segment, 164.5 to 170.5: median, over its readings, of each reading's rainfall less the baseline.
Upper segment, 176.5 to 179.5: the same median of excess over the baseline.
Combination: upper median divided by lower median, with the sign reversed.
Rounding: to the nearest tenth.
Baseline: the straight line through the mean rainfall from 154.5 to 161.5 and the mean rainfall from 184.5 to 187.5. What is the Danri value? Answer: -1.8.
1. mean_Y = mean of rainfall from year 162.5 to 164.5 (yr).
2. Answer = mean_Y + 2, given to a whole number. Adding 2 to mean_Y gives 61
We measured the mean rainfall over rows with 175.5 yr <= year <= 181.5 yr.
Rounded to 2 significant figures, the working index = 51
